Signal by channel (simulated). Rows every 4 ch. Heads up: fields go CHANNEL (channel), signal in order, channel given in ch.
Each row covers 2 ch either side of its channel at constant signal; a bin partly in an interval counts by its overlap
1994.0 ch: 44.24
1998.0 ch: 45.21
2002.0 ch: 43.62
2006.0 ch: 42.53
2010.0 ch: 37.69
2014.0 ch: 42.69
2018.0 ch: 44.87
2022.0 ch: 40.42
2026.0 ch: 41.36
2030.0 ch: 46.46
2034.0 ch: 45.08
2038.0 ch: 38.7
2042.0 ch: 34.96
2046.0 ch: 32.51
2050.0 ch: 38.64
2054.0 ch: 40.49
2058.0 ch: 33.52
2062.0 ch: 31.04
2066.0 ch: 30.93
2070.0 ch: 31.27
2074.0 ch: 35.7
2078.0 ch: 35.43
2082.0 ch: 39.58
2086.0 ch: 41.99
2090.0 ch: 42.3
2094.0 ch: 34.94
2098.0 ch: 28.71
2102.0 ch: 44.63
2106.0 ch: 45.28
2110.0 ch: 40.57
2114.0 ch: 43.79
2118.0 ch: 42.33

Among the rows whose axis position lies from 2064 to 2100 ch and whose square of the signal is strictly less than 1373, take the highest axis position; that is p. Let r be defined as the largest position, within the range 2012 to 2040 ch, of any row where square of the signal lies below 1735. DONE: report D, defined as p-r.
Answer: 60 ch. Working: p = 2098.0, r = 2038.0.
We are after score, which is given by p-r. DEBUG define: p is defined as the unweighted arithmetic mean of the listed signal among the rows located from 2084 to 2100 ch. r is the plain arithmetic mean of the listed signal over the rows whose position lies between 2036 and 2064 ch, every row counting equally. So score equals 1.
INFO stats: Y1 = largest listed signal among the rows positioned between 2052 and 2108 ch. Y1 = 45.28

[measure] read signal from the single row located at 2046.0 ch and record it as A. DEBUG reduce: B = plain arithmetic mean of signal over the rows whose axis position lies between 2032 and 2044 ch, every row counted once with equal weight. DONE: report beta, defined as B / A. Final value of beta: 1.22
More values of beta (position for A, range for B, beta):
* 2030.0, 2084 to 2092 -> 0.91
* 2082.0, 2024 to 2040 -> 1.08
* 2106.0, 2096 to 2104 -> 0.81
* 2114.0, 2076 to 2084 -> 0.86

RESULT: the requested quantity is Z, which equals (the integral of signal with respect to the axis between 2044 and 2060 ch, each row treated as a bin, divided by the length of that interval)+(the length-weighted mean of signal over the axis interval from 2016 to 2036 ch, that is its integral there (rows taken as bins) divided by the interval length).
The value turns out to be 79.9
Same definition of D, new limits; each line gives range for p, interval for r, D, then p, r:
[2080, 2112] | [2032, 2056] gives 44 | 2098.0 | 2054.0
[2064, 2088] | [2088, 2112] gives -32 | 2078.0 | 2110.0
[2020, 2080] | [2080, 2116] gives -32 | 2078.0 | 2110.0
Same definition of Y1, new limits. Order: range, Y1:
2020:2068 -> 46.46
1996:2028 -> 45.21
